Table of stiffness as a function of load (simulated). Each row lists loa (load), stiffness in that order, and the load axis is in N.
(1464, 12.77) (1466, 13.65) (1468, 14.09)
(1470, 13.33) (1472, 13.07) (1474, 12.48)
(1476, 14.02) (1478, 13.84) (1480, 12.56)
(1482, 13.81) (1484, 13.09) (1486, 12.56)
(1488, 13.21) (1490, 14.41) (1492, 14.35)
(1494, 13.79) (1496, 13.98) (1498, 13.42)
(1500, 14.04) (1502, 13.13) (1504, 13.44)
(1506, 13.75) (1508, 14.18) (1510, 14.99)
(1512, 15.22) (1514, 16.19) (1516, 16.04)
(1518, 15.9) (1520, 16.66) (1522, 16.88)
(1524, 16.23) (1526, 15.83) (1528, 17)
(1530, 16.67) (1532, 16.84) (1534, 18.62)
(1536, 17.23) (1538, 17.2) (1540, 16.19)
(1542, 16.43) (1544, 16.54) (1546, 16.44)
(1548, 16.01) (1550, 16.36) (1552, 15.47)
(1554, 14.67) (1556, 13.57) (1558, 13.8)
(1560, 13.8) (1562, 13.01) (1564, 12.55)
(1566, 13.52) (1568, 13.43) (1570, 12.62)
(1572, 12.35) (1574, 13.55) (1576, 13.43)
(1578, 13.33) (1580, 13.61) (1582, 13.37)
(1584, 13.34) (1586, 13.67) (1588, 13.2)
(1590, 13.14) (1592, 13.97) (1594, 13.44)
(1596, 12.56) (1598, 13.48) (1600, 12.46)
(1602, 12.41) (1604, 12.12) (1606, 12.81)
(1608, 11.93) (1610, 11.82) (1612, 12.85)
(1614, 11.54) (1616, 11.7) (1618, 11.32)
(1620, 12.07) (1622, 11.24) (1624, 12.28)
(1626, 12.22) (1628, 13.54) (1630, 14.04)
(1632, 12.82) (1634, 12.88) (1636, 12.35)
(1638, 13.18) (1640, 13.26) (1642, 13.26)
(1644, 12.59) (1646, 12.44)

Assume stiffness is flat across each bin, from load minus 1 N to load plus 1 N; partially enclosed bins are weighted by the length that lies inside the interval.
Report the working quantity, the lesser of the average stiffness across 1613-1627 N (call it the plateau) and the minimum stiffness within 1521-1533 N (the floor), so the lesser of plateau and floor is 11.8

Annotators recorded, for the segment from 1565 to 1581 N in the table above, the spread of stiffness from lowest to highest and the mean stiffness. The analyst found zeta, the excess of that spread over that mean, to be -12.0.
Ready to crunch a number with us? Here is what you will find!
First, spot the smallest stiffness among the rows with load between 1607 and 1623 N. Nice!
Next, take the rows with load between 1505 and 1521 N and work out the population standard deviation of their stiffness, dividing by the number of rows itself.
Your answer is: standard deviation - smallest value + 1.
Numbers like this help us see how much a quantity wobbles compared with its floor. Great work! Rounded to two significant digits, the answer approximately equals -9.3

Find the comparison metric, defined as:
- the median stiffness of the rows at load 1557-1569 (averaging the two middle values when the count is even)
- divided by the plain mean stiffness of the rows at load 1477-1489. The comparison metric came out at 1.02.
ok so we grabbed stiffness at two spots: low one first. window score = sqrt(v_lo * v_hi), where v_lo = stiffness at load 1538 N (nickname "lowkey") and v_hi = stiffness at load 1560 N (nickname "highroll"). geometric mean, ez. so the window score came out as 15.4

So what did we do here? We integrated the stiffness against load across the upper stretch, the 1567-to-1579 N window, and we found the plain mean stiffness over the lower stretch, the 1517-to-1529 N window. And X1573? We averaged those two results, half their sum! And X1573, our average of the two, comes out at 87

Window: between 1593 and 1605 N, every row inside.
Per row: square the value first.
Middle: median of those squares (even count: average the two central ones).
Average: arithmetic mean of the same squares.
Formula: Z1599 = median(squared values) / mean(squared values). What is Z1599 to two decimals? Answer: 0.96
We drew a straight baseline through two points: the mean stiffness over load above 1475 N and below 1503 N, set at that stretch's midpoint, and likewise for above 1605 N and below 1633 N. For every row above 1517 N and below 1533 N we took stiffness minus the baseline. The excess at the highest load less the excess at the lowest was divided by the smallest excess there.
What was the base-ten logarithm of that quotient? -0.4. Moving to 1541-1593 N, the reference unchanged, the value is 0.7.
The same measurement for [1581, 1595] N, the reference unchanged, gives -0.5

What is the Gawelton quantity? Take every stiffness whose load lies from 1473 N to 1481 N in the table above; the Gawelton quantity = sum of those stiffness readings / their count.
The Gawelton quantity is 13.2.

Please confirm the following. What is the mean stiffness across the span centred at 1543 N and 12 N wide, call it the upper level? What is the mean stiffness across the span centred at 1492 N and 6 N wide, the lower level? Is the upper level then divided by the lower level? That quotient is 1.16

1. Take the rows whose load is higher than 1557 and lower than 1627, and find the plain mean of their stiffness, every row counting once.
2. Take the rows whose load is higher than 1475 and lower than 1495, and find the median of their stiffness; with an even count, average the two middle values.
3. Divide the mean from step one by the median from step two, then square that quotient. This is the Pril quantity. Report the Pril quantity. 0.86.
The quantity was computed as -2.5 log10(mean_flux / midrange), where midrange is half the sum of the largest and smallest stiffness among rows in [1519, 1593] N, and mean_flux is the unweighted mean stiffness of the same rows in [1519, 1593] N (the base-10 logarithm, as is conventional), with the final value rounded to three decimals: 0.043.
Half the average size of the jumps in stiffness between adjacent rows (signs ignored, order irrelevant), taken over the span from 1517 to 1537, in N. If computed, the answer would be 0.382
